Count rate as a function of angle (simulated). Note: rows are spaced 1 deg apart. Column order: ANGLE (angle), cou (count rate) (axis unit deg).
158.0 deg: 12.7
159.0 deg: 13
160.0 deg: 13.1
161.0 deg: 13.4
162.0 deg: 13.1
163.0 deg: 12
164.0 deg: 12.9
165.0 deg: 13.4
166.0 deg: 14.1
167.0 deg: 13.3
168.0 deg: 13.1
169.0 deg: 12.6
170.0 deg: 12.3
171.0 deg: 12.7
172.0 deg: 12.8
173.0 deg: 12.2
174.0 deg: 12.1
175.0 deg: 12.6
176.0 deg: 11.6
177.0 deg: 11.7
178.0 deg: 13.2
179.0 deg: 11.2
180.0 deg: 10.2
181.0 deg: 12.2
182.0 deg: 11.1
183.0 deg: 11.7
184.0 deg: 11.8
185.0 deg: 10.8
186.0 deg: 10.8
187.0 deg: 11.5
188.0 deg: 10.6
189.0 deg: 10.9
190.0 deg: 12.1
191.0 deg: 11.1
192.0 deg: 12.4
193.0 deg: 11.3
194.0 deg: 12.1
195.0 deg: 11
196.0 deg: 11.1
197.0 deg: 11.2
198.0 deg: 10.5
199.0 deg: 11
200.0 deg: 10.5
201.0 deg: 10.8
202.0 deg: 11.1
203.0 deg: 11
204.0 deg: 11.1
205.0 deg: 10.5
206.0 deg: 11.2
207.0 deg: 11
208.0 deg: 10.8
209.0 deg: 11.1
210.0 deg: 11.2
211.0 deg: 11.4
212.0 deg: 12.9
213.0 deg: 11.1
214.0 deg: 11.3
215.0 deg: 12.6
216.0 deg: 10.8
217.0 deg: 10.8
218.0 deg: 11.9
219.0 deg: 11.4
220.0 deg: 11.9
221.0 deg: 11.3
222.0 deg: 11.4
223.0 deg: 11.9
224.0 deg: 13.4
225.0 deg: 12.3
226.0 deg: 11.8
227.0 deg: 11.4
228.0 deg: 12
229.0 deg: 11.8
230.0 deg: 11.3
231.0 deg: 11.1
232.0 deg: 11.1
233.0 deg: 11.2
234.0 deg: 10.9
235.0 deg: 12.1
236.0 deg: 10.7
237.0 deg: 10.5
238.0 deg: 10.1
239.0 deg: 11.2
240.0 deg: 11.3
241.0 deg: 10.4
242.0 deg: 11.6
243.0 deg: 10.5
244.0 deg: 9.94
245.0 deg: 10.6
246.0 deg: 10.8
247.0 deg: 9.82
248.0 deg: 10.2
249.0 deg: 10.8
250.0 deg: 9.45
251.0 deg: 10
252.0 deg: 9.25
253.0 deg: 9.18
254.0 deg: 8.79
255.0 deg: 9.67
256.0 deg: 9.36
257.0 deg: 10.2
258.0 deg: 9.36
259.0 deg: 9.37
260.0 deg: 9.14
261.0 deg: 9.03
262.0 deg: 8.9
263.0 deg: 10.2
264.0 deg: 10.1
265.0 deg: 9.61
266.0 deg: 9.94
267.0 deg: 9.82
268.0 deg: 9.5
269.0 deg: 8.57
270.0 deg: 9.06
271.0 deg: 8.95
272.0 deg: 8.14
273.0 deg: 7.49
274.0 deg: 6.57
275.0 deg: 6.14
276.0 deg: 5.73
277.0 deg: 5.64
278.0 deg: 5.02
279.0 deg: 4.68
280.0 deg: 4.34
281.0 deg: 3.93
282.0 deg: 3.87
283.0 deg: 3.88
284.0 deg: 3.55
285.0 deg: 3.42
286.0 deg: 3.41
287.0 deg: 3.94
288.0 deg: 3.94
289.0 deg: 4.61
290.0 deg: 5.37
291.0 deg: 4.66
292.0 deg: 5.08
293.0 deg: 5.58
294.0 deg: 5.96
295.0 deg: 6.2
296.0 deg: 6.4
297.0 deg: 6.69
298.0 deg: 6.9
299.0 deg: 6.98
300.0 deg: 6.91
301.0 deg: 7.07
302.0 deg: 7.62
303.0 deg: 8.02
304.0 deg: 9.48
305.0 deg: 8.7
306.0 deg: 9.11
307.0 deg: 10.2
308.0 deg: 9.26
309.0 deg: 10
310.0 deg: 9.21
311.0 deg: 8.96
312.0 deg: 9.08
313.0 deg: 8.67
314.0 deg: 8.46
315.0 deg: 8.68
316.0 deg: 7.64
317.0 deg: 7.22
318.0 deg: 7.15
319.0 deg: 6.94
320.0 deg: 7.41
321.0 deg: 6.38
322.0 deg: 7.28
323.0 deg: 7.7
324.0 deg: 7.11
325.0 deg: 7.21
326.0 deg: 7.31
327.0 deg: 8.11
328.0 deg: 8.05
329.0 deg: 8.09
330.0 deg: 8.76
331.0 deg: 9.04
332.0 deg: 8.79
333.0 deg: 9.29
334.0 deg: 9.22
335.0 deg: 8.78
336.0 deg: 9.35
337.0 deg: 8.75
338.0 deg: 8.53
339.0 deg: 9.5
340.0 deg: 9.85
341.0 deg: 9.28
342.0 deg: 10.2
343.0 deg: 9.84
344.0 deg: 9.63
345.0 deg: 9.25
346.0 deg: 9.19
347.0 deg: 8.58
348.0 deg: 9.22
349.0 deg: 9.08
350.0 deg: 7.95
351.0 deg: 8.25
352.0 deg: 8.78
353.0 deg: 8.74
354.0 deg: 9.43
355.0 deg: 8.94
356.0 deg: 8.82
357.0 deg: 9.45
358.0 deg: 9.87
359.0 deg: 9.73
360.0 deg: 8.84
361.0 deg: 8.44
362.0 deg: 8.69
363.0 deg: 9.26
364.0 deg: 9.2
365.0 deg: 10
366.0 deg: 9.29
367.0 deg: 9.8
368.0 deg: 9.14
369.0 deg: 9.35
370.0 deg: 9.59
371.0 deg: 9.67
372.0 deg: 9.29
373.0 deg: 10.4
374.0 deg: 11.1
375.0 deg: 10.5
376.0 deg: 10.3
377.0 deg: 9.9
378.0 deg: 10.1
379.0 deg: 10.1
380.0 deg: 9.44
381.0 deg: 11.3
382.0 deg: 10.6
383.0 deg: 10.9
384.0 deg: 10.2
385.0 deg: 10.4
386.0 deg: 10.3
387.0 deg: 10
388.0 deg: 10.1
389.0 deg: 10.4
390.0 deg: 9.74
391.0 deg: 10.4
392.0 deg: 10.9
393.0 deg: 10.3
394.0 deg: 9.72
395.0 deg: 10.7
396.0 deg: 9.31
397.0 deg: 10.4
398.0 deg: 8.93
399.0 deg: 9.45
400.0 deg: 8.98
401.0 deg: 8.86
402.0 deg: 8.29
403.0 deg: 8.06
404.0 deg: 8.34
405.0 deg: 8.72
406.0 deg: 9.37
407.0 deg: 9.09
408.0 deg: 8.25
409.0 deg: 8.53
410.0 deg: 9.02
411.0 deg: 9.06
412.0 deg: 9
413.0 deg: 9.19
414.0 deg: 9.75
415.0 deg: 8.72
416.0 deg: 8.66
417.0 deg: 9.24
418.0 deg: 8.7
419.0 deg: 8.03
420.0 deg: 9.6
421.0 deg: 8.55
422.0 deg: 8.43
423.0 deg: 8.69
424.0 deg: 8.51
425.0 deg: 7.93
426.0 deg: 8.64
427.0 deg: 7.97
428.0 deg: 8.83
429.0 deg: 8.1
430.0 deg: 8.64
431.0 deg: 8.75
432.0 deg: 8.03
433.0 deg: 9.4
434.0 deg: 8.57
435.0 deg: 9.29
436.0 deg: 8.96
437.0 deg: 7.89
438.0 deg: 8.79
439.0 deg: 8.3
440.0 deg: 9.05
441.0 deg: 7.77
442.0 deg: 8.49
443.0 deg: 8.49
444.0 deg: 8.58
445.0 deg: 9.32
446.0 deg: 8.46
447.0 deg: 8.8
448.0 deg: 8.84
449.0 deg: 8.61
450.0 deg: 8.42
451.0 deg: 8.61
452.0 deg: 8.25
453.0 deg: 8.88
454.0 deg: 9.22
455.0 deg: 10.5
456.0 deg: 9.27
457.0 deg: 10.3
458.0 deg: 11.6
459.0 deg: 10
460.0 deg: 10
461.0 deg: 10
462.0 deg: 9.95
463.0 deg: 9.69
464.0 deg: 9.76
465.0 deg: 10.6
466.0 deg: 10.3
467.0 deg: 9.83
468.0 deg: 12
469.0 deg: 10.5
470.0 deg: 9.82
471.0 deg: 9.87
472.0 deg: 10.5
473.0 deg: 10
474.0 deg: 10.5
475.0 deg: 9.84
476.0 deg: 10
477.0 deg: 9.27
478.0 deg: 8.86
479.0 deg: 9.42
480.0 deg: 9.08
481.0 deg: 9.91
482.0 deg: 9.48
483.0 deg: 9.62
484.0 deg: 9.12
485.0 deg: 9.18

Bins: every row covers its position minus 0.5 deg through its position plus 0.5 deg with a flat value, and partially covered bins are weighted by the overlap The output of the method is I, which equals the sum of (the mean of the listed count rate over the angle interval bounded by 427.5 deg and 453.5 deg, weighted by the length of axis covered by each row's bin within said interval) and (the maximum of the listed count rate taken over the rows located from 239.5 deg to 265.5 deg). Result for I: 20.2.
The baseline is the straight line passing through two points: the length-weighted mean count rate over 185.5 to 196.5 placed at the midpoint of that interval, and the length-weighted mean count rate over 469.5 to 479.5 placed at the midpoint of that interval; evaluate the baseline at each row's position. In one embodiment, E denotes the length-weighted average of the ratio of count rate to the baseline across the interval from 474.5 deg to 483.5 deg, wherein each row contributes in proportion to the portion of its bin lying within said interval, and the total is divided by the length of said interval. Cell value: 0.97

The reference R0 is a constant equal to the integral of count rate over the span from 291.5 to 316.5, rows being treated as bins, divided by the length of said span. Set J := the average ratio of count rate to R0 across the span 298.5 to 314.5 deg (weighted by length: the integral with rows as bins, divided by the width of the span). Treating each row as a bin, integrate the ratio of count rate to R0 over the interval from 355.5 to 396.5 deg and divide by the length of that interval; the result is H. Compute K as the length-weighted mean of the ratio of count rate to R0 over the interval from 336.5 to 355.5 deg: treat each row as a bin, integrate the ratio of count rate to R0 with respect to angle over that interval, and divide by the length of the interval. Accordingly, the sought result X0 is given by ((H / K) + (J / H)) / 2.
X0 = 0.98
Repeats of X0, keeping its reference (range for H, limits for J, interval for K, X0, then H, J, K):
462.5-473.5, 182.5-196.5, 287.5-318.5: 1.25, 1.30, 1.4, 0.94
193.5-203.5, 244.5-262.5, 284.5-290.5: 1.78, 1.40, 1.2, 0.52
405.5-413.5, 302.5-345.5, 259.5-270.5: 0.95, 1.14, 1.1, 1.20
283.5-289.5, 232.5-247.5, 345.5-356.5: 1.63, 0.48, 1.4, 1.12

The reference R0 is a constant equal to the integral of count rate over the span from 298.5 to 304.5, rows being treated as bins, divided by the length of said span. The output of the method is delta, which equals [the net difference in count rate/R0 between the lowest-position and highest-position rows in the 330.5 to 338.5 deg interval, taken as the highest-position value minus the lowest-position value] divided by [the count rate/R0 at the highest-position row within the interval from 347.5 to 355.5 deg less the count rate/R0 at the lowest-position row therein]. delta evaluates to 1.8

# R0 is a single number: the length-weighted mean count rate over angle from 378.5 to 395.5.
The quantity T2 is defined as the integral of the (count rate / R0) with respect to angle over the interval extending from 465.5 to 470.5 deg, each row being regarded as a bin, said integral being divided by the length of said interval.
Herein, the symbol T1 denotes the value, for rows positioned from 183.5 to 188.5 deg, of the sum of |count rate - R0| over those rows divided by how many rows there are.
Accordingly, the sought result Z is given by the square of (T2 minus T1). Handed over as 0.1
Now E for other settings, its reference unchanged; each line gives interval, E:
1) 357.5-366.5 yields 0.89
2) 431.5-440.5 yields 0.87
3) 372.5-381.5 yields 1.00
